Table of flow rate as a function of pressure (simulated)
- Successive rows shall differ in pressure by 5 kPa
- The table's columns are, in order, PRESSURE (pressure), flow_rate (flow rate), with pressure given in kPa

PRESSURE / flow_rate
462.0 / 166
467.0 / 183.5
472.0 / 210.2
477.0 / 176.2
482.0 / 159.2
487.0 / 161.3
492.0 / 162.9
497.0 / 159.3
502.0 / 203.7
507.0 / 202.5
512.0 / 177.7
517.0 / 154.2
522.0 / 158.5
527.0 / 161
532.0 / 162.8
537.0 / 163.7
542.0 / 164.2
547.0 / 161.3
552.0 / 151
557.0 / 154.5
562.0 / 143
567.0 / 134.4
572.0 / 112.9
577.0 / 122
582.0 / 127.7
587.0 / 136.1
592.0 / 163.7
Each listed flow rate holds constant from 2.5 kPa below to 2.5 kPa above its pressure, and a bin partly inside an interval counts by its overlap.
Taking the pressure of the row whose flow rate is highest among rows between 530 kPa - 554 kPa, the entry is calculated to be 542.0 kPa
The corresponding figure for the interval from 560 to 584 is 562.0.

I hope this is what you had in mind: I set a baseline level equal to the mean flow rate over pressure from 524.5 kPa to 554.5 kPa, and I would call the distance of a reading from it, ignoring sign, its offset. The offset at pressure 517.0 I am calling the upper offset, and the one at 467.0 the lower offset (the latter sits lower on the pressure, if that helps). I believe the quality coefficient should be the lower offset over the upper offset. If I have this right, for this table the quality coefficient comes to 3.5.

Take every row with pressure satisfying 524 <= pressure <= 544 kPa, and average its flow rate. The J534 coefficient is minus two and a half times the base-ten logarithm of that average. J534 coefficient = -5.53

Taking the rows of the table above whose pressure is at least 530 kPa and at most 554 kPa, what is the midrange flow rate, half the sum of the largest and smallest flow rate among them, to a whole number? 158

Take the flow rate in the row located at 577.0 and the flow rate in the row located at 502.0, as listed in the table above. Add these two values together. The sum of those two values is 326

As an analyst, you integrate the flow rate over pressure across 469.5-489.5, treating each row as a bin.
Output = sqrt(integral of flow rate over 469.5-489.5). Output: 59.5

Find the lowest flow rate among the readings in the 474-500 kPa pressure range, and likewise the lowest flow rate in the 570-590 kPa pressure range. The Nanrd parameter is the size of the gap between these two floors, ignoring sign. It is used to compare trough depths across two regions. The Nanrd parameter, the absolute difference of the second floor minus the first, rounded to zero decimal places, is 46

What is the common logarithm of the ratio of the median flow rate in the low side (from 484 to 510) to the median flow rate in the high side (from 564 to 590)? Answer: 0.11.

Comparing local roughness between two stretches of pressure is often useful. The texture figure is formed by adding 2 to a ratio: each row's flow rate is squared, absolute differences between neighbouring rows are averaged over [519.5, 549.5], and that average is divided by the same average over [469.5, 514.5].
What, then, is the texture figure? 2.1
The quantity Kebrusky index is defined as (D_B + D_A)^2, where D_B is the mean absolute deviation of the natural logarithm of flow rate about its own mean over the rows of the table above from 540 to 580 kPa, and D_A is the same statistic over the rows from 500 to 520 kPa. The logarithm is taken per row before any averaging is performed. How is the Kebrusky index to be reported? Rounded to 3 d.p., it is 0.044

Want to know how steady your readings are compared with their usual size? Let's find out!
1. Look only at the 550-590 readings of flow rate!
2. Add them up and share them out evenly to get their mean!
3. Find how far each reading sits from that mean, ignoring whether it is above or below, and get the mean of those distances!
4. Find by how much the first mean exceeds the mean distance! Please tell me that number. 124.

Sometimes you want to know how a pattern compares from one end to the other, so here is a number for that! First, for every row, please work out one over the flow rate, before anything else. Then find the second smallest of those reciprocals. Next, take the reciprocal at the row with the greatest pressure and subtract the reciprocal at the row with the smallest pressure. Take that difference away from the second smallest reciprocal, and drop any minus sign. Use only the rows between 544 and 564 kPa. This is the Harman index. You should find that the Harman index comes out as 0.0057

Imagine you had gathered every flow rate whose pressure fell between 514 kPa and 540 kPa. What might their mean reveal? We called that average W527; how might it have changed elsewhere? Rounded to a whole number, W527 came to 160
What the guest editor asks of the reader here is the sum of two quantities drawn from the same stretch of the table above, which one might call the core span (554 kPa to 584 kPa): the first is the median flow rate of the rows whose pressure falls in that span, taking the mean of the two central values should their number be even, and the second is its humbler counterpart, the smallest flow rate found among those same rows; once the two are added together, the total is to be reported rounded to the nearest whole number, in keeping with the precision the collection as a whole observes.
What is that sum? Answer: 244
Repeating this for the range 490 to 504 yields 322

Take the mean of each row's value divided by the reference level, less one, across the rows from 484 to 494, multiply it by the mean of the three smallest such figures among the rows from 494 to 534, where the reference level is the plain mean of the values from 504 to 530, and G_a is 0.004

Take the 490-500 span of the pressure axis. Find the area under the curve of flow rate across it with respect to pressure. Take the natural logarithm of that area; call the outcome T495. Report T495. 7.4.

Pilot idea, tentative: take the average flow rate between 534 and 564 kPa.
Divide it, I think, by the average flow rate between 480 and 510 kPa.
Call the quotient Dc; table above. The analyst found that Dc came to 0.894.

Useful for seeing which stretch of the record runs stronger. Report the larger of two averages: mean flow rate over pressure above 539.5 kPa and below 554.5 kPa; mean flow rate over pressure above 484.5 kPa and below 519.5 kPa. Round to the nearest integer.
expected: 175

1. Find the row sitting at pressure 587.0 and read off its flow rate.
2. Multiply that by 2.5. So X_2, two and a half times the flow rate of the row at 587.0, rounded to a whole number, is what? 340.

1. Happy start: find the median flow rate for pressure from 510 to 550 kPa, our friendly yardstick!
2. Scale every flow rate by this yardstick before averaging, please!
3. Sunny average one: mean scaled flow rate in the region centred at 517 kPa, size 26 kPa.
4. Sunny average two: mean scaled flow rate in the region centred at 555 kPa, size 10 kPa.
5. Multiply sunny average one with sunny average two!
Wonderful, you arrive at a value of 0.99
